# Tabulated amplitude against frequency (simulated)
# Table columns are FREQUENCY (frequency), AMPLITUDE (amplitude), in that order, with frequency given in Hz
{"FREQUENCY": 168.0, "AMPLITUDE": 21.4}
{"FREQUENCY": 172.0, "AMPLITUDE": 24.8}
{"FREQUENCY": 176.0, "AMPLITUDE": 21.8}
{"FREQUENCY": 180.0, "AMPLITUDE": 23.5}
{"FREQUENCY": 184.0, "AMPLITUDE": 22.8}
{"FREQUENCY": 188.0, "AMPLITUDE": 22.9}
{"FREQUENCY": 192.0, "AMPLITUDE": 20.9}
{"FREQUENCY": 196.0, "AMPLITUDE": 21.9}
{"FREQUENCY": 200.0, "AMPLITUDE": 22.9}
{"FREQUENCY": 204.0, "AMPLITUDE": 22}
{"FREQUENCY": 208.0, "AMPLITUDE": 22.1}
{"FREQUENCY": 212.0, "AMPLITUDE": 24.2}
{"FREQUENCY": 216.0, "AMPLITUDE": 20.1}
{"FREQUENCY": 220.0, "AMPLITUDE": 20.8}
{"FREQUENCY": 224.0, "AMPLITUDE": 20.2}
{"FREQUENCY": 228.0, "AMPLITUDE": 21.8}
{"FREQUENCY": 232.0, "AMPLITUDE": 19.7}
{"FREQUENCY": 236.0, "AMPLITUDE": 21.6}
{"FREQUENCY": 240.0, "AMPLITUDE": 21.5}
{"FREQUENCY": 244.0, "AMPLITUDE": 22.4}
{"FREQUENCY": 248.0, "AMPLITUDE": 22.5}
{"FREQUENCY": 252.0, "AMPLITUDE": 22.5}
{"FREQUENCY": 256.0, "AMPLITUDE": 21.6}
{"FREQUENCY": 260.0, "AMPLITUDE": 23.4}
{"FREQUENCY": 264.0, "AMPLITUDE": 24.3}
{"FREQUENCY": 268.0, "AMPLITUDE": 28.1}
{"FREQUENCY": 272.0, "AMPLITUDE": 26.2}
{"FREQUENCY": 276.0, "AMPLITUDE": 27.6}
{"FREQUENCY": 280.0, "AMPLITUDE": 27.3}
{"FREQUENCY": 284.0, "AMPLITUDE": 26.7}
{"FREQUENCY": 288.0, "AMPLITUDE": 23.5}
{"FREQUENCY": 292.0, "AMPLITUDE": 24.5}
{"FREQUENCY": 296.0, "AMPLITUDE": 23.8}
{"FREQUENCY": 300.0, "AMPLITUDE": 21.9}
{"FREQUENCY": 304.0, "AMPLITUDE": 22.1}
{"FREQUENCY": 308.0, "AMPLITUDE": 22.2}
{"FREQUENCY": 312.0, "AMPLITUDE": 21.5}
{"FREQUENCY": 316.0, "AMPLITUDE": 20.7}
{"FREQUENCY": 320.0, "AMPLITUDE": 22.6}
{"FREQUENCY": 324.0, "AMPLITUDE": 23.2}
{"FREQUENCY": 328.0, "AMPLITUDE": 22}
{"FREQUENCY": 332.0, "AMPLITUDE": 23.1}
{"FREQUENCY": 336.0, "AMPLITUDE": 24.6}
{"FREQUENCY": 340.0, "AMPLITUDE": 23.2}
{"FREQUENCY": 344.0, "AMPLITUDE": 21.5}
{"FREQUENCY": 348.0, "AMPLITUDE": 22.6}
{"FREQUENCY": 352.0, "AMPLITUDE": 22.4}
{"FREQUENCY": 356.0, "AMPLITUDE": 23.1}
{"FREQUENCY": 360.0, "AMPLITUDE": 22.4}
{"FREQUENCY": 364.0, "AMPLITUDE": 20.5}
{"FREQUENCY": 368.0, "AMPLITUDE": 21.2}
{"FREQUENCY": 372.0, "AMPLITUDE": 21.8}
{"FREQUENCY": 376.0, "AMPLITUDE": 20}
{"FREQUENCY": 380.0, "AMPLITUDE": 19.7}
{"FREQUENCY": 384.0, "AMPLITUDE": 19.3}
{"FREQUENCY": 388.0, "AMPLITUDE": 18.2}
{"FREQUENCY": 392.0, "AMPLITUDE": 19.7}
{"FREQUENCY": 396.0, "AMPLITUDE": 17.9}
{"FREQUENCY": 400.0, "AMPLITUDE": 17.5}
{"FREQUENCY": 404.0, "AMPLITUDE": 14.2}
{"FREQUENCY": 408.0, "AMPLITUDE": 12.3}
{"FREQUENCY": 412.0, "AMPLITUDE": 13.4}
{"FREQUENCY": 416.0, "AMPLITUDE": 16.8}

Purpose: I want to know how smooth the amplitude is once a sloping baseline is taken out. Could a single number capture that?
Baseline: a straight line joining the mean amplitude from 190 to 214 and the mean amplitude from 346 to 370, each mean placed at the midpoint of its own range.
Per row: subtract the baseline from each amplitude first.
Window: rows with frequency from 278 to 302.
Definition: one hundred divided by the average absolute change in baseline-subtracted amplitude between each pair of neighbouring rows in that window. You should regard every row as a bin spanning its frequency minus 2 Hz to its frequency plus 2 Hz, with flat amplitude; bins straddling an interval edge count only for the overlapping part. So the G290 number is 68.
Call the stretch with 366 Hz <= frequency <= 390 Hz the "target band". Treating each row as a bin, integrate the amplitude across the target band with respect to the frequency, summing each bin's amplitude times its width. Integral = 481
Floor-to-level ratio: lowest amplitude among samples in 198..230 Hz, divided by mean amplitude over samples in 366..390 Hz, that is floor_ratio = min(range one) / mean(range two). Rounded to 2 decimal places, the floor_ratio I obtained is 1.00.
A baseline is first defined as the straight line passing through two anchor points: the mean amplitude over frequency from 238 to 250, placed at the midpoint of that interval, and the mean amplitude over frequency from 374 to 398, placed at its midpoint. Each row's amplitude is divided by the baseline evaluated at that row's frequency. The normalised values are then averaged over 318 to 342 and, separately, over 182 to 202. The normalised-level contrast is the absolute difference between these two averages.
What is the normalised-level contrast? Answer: 0.179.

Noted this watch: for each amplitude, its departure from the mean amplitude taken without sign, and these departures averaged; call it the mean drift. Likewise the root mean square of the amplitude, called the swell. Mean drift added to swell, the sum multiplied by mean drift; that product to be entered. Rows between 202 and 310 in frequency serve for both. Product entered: 47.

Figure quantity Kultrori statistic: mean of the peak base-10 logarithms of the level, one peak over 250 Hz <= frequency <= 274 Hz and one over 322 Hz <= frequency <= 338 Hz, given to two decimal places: 1.42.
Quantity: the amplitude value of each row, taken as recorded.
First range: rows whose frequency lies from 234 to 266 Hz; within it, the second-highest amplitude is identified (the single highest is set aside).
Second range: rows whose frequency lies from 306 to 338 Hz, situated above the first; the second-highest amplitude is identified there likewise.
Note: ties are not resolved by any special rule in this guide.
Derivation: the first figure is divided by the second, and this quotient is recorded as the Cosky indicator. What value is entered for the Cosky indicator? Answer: 1.01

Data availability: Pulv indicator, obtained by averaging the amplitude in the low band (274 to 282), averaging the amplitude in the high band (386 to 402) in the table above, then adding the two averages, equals 45.8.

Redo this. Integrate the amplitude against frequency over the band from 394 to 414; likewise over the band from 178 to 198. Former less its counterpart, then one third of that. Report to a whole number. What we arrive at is -49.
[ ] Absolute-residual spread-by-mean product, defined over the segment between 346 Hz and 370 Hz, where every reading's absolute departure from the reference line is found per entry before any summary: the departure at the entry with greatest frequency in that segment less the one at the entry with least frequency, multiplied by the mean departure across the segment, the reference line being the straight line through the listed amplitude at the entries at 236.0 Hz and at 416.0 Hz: -3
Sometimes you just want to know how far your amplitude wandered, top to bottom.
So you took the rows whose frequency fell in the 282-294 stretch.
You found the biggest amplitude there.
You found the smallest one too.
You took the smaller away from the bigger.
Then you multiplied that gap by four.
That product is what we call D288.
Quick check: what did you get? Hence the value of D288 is 12.8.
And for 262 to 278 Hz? 15.2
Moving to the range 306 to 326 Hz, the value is 10.0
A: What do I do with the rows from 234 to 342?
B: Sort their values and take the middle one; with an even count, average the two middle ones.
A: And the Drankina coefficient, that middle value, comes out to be 23.1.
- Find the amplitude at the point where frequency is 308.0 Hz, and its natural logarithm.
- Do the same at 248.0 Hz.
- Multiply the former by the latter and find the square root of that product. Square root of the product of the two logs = 3.11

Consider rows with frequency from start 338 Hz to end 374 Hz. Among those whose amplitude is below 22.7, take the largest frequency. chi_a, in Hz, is 372.0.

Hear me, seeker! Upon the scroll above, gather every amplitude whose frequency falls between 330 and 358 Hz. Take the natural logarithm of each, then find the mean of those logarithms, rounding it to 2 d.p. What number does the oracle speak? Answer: 3.13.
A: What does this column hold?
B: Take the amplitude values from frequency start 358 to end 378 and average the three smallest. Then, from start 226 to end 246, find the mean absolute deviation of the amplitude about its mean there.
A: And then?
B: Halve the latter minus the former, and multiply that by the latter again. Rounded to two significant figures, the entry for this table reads -6.8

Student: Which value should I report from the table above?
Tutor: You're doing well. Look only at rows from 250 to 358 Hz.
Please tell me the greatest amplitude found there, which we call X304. 28.1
